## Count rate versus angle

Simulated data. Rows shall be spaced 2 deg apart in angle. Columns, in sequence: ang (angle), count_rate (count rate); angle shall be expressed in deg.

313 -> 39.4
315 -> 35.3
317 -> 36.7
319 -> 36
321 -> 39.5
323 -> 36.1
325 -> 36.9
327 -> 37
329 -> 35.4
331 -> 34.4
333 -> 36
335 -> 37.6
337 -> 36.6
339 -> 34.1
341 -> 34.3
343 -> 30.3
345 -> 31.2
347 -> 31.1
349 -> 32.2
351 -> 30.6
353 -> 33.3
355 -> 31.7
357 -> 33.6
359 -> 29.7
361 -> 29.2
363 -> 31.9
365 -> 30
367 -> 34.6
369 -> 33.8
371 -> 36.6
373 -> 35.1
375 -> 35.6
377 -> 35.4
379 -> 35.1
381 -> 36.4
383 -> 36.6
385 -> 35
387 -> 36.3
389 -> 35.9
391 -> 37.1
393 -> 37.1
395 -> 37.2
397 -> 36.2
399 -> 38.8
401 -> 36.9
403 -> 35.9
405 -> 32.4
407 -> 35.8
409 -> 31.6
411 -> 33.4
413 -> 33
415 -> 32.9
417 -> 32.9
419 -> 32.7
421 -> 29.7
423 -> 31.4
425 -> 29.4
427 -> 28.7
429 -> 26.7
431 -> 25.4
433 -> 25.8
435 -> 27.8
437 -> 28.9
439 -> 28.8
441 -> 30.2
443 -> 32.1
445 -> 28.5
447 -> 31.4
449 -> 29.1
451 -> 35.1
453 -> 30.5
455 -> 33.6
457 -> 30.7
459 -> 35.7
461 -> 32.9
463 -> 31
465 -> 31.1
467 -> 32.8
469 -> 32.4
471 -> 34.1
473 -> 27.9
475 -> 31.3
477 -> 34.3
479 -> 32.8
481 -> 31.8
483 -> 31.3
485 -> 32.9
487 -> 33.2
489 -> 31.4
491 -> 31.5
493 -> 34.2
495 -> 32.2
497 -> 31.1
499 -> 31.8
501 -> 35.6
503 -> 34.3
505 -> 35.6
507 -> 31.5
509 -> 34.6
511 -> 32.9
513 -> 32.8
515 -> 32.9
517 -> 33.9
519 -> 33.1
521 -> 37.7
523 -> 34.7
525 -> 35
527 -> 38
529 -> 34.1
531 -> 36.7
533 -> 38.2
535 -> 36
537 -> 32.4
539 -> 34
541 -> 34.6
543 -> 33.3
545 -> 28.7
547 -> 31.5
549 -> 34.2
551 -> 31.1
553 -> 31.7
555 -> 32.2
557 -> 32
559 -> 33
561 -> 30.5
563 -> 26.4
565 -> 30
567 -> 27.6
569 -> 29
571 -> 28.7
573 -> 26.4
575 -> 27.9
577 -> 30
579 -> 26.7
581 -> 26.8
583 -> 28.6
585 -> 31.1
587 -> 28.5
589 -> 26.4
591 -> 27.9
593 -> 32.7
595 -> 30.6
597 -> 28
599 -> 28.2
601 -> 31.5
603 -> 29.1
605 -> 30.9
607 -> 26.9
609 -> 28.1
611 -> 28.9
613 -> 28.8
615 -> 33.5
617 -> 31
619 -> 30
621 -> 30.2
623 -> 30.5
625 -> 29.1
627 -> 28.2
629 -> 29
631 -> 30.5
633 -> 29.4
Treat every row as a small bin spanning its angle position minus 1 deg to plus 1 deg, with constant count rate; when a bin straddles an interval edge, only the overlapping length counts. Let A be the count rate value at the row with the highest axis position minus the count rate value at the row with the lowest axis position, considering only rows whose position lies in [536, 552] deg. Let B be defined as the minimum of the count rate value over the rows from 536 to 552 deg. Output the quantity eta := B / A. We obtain -22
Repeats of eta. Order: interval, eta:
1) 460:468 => -310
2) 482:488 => 16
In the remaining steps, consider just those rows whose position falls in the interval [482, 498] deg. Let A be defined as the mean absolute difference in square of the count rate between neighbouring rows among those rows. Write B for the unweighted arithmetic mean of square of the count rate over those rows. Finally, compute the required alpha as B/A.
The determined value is 11.6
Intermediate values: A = 89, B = 1040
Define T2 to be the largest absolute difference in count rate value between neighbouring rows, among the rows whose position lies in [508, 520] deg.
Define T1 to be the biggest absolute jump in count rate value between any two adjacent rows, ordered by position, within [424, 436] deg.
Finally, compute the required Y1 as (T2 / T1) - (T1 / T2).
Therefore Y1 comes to -0.3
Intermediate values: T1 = 2.00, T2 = 1.7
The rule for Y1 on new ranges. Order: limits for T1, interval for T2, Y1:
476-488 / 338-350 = 2.1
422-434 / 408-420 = -0.2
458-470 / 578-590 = -0.1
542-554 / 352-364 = -0.3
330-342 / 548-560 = 0.4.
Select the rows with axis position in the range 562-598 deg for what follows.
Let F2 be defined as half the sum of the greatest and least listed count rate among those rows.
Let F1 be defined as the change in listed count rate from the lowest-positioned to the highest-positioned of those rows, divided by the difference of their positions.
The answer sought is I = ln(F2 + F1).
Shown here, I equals 3.39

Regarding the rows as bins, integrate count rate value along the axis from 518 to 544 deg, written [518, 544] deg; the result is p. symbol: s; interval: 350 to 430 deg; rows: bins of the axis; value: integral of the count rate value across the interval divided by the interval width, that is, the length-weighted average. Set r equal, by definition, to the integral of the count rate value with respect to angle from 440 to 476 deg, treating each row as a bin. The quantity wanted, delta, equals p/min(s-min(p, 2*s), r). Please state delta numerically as -27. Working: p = 916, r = 1141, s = 33.7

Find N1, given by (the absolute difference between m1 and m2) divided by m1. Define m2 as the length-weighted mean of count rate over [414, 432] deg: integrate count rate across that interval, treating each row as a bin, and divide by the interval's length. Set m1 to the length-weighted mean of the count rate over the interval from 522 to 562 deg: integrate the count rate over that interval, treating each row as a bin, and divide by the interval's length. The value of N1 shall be 0.11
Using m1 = 33.6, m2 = 30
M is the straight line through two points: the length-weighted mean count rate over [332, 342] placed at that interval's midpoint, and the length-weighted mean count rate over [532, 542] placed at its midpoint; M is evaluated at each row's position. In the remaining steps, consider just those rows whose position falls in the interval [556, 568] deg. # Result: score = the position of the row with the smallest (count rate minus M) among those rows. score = 563 deg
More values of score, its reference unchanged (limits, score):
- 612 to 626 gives 613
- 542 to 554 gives 545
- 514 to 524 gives 515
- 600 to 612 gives 607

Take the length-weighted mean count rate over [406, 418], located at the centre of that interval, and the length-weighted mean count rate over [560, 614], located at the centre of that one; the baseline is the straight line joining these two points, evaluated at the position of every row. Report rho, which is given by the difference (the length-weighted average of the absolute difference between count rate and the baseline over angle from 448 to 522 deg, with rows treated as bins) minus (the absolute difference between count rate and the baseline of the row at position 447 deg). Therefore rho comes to 1.1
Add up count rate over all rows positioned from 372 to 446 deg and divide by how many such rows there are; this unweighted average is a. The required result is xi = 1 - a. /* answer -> -31.9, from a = 32.9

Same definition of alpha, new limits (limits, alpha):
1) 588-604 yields 6.0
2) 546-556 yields 9.2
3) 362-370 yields 6.8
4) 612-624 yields 8.6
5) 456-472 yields 8.3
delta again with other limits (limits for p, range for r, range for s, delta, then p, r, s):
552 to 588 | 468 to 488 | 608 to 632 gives -35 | 1054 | 644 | 29.8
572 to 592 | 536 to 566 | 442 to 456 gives -18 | 561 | 951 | 31.5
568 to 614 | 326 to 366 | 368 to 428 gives -38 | 1323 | 1320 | 34.5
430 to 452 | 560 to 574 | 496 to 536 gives -19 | 646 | 397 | 34.5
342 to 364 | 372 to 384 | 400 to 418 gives -20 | 690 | 428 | 33.9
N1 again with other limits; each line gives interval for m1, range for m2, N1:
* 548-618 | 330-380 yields 0.13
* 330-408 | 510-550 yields 0.00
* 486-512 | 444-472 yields 0.03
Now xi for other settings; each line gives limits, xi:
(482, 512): -31.9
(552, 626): -28.4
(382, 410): -34.9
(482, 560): -32.5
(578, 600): -27.7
